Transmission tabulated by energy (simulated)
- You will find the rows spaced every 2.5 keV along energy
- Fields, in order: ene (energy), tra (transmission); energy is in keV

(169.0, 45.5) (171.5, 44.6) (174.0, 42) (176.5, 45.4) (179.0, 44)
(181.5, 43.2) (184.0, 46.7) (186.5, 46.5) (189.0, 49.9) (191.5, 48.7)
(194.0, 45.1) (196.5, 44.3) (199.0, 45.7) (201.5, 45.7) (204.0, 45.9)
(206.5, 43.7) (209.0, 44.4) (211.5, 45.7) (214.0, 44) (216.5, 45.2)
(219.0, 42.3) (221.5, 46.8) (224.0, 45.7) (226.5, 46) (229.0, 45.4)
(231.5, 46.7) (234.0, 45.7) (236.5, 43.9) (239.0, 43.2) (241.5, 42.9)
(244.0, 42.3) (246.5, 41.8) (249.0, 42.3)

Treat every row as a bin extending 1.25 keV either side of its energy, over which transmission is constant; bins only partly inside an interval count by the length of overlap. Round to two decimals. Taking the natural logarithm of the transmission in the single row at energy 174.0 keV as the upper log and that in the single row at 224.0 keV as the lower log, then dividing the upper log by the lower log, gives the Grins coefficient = 0.98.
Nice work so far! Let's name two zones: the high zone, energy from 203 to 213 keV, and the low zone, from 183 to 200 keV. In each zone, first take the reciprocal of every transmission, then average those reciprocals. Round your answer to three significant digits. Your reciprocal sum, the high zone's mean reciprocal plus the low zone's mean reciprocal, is 0.0437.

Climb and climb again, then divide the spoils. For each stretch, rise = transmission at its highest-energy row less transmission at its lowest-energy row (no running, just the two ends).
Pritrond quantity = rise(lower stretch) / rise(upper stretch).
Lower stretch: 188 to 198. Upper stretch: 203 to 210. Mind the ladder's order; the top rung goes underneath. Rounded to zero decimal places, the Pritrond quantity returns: 4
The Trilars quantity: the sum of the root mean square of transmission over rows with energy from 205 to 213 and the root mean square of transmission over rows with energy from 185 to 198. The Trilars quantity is 91.6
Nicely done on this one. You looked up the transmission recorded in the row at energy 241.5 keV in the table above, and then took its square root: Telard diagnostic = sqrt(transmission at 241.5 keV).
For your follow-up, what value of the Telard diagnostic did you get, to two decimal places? 6.55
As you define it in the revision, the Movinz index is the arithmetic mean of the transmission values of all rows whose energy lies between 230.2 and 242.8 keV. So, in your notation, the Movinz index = 44.5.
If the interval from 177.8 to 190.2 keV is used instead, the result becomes 46.1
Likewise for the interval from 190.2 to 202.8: 45.9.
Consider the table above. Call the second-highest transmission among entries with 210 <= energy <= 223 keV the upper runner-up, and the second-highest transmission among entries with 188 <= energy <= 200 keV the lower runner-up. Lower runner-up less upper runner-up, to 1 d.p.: 3.0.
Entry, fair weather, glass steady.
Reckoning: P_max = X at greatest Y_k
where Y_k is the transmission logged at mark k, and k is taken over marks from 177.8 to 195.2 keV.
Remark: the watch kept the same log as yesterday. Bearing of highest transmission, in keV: 189.0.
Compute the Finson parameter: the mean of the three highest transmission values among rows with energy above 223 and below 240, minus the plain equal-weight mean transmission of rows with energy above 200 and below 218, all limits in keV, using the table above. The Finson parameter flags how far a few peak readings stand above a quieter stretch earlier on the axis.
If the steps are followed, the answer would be 1.2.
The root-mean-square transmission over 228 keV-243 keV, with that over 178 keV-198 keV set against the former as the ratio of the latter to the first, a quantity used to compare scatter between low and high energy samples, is 1.03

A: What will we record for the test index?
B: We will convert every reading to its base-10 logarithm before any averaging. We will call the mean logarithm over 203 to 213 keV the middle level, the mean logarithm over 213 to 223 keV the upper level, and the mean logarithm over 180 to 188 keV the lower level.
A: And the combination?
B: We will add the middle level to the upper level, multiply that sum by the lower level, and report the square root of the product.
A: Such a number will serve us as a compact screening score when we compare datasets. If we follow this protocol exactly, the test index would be 2.34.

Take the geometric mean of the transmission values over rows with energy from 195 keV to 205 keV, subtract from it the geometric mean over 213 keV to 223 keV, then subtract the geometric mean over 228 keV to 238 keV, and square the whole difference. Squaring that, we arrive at 1986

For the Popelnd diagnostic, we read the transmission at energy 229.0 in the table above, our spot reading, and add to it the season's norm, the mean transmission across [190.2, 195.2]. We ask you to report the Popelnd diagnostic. 92.3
